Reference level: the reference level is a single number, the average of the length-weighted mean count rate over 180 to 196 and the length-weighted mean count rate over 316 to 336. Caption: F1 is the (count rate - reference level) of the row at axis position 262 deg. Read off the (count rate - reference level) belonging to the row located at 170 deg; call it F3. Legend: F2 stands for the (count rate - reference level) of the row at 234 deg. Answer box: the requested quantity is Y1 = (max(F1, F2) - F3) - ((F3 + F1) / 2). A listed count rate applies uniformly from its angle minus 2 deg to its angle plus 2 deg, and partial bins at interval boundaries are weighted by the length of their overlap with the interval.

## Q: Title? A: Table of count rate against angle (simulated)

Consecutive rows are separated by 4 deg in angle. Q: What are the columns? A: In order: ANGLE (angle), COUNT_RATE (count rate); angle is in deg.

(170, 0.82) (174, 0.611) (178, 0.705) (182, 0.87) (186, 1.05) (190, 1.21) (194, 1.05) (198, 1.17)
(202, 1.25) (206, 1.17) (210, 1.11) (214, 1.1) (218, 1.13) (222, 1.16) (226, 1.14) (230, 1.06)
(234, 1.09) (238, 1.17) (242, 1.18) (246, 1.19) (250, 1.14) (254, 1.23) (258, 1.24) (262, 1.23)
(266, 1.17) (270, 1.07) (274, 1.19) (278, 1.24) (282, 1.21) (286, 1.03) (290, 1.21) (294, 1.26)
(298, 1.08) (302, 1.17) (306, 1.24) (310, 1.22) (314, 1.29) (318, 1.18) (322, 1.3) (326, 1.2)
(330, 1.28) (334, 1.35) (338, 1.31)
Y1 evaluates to 0.54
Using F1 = 0.08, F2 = -0.06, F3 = -0.33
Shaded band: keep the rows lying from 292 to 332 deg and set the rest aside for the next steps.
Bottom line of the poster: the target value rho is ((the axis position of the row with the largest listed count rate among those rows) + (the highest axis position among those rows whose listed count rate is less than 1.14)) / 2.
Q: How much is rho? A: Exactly 310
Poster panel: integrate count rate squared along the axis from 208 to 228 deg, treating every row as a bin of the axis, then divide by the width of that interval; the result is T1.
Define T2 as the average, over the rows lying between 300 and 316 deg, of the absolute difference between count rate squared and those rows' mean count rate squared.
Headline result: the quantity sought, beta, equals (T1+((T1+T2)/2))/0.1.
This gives 19.5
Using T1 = 1.27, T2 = 0.086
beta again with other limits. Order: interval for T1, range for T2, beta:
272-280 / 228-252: 22.6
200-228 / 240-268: 20.3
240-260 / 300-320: 21.9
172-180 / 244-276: 7.0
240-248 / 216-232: 21.4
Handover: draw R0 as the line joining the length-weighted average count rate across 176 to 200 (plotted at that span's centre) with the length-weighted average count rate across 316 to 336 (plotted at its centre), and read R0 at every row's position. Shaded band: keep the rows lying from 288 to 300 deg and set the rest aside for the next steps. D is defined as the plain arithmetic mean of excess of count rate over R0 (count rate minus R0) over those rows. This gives -0.02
